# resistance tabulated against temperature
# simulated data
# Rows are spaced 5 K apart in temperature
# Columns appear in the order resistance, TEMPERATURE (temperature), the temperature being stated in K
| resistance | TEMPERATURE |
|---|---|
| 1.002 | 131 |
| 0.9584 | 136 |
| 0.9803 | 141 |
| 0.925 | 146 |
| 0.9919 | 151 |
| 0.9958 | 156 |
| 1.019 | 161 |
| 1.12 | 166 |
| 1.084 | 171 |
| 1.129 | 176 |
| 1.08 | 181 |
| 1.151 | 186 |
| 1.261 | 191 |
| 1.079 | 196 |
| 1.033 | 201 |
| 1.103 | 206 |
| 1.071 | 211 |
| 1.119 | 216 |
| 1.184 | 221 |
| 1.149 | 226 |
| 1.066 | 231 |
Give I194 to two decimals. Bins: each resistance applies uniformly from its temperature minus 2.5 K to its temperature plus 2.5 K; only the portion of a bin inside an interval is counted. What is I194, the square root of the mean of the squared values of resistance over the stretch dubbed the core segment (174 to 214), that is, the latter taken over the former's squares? 1.12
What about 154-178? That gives 1.07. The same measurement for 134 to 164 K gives 0.98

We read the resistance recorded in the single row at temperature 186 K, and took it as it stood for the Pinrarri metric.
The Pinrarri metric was 1.151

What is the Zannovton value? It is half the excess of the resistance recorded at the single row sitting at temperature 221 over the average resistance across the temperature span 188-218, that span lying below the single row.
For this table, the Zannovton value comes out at 0.04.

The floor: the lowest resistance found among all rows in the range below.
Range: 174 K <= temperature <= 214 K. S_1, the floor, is 1.033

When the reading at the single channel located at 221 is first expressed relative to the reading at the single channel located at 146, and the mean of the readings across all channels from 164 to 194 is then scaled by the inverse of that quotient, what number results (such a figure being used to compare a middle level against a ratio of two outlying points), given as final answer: 0.89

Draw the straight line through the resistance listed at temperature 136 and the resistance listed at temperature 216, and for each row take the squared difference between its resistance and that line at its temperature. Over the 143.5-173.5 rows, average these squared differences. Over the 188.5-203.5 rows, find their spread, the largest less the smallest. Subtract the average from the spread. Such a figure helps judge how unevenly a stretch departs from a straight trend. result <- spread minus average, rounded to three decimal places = 0.034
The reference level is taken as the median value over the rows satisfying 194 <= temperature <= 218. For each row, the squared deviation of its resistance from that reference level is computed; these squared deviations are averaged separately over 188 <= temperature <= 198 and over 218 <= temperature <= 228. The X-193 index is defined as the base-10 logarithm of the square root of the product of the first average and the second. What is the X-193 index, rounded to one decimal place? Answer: -1.9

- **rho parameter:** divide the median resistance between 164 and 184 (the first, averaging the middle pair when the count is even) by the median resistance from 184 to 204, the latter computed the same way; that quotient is 0.99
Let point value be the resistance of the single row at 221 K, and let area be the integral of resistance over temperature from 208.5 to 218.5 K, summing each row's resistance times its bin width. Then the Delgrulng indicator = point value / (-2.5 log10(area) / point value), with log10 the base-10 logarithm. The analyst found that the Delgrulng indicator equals -0.54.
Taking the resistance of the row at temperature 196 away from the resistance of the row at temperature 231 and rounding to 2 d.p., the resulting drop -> -0.01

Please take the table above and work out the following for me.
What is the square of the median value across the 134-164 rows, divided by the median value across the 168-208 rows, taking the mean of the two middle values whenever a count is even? 0.89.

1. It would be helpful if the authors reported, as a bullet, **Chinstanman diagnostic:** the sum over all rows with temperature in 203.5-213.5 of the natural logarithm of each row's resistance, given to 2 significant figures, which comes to 0.17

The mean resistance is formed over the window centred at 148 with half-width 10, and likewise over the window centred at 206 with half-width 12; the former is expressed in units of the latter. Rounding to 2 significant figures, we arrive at 0.90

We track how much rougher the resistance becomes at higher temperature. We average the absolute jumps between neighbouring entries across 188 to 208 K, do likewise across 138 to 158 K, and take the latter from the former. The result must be 0.06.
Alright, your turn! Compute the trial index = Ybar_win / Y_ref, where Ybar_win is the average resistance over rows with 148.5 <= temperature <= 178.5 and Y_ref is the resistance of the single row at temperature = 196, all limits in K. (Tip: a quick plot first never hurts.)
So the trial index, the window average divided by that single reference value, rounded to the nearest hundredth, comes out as 0.98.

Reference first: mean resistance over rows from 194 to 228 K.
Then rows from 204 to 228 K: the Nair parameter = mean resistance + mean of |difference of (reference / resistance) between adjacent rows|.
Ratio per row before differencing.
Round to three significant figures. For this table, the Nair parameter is 1.16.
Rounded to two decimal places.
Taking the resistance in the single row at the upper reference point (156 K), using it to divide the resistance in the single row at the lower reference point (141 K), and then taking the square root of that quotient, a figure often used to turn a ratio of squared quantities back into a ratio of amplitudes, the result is 0.99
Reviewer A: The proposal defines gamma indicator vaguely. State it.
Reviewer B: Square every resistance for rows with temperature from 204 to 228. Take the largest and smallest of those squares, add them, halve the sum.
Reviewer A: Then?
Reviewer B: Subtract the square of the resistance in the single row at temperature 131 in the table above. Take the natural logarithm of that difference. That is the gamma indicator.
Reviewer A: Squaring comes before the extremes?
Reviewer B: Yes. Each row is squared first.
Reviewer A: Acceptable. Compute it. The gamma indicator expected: -1.31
